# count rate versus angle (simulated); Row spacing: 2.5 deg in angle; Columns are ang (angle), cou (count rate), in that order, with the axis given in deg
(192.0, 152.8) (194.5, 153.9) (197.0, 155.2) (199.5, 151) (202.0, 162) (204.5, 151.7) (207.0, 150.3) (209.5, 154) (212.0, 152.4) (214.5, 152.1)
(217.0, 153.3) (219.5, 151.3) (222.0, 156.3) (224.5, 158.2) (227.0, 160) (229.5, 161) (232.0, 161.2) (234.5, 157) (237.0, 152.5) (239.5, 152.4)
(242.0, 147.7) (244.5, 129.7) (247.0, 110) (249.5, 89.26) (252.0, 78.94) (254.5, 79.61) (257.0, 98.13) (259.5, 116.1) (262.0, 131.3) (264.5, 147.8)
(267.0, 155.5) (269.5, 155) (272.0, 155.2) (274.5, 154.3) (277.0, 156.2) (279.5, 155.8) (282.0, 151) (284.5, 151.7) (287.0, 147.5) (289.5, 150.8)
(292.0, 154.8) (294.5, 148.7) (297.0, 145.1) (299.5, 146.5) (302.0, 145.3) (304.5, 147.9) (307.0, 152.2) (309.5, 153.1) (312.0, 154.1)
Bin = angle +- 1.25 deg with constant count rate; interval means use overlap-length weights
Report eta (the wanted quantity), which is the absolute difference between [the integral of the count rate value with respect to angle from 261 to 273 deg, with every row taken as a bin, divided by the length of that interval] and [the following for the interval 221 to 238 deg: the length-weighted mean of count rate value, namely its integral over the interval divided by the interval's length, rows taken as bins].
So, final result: 9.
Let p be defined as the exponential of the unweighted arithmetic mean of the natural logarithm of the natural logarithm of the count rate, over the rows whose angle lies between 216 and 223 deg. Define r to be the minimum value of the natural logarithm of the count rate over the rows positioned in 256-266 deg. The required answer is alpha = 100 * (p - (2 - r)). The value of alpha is 762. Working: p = 5.03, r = 4.59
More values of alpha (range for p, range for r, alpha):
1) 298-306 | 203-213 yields 800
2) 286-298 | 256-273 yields 759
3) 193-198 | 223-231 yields 810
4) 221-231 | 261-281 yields 795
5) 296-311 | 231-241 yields 803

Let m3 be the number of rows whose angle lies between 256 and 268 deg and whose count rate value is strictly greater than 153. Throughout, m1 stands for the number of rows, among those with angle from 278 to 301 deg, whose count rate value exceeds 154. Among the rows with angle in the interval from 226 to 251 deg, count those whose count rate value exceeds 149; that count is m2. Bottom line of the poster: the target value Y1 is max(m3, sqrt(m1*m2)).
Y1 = 3.5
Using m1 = 2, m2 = 6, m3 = 1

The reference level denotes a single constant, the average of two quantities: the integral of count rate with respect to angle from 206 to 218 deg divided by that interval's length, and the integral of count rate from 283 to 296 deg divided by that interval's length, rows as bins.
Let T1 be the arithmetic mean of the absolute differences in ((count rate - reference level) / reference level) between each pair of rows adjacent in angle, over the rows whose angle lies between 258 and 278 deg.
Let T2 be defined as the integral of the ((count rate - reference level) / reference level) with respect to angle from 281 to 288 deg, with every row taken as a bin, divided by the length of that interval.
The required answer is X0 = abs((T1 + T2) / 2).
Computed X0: 0.0156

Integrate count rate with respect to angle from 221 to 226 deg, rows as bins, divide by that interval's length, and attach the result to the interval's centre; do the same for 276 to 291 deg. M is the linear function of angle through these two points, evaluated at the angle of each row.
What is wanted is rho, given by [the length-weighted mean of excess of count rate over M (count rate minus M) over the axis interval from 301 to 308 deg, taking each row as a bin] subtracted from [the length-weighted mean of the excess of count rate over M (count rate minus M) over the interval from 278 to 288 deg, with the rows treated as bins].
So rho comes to 1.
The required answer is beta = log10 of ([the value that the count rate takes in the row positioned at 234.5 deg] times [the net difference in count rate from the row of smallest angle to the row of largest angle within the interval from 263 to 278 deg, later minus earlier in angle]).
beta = 3.1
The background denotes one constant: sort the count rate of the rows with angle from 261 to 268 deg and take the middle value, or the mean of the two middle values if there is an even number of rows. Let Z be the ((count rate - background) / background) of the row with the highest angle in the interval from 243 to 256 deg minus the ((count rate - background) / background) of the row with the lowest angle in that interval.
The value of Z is -0.3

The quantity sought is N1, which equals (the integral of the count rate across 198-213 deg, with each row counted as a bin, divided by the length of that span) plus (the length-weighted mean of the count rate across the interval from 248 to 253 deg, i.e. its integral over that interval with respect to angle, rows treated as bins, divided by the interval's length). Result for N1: 239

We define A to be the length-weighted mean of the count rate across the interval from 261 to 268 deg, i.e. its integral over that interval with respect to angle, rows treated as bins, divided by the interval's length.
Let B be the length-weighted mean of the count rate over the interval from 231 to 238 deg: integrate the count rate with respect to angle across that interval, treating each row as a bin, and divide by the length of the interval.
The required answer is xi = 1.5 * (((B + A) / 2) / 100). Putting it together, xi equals 2.26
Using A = 145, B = 157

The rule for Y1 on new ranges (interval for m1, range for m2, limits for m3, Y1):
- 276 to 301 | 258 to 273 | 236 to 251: 3.0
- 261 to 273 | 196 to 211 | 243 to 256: 4.2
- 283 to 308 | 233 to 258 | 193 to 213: 4.0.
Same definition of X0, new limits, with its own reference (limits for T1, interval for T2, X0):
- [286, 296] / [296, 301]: 0.0041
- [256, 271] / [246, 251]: 0.1382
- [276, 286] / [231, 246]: 0.0011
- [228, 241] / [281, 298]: 0.0024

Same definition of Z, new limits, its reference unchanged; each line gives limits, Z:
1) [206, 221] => 0.0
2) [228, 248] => -0.3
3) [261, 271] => 0.2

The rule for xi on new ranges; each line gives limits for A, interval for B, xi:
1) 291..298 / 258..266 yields 2.11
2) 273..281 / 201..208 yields 2.32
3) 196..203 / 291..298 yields 2.29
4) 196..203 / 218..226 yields 2.33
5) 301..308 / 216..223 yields 2.26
